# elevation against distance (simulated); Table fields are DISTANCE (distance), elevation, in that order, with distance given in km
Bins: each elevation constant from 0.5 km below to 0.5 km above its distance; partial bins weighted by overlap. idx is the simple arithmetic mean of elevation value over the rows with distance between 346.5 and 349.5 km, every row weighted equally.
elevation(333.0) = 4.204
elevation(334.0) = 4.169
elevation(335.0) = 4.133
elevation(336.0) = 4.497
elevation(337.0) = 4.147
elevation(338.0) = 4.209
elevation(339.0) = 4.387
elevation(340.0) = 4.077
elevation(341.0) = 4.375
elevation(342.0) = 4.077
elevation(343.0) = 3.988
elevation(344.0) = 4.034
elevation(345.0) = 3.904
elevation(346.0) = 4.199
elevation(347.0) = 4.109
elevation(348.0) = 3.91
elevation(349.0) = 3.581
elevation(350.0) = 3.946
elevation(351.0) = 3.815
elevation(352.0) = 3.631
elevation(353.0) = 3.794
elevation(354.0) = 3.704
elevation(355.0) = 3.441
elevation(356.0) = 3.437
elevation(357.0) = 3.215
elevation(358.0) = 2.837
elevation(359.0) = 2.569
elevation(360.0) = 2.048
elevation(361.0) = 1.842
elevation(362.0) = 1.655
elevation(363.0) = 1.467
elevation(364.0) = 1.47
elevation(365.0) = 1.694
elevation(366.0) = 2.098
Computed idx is 3.9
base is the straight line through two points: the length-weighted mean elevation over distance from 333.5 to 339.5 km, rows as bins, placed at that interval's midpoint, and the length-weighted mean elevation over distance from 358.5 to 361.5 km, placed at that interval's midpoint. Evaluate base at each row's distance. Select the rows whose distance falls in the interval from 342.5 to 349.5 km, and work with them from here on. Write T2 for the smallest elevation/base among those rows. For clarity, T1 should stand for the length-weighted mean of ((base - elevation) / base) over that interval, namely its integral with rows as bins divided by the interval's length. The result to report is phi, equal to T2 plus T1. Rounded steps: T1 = -0.16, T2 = 1.09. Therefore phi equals 0.92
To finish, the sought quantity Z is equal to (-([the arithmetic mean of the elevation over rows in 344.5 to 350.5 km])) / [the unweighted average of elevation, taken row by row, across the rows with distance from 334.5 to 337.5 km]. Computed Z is -0.93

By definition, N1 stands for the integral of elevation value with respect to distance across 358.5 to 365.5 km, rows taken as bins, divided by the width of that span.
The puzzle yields 1.82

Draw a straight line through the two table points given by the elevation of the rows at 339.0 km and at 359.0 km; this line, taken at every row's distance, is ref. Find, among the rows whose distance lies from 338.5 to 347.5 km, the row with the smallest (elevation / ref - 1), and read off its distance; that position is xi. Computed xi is 340.0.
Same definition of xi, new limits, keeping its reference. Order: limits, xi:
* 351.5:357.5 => 352.0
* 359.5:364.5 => 363.0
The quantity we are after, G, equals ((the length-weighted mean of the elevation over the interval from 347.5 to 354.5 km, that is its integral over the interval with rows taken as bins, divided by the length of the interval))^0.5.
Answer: 1.94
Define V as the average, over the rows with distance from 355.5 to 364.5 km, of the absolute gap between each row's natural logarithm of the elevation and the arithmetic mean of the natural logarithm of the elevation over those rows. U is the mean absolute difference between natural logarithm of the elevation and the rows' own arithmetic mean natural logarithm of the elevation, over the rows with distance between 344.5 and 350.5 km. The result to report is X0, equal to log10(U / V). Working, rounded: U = 0.037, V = 0.285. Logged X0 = -0.89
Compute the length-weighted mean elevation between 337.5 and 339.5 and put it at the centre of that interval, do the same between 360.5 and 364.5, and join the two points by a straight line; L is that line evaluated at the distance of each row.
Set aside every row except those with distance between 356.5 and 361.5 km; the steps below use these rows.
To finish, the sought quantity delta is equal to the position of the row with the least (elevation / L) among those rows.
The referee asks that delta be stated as 361.0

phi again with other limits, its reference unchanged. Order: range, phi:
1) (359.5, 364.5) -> 0.92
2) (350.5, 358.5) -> 0.90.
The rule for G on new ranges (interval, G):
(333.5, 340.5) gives 2.06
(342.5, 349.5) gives 1.99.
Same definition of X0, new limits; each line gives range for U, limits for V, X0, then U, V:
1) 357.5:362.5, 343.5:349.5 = 0.66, 0.184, 0.040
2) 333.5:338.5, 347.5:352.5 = -0.17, 0.025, 0.036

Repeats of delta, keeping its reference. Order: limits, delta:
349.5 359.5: 359.0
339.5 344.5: 340.0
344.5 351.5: 345.0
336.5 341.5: 337.0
